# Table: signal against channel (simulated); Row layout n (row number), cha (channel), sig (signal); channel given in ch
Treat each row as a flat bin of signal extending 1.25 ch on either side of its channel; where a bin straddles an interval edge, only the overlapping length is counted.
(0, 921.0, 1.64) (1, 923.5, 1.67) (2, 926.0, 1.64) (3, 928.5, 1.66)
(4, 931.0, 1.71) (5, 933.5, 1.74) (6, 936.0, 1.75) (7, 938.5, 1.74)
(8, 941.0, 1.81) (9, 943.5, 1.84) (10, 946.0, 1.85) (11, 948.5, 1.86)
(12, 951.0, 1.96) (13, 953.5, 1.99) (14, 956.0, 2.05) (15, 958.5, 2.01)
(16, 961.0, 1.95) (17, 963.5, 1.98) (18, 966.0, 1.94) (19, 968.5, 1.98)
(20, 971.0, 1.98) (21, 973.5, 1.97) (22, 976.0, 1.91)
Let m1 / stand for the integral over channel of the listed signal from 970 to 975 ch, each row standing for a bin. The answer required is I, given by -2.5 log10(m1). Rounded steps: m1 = 9.9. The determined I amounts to -2.48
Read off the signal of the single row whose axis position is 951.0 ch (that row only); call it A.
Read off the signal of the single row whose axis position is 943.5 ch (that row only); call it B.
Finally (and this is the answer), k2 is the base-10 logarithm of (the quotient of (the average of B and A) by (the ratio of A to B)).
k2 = 0.25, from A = 1.96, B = 1.84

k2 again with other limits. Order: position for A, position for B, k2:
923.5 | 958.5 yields 0.35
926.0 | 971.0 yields 0.34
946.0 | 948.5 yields 0.27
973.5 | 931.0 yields 0.20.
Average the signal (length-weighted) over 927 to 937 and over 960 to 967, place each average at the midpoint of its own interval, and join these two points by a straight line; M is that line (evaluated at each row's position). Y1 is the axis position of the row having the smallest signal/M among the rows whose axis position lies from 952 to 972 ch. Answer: 966.0 ch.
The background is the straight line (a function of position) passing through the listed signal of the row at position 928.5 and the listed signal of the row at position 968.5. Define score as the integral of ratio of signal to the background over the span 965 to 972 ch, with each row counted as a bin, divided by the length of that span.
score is 0.99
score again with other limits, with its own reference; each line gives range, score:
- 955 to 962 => 1.05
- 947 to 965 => 1.05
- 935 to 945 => 1.02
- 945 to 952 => 1.04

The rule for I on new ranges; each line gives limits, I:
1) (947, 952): -2.45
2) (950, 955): -2.49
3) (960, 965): -2.48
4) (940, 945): -2.40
